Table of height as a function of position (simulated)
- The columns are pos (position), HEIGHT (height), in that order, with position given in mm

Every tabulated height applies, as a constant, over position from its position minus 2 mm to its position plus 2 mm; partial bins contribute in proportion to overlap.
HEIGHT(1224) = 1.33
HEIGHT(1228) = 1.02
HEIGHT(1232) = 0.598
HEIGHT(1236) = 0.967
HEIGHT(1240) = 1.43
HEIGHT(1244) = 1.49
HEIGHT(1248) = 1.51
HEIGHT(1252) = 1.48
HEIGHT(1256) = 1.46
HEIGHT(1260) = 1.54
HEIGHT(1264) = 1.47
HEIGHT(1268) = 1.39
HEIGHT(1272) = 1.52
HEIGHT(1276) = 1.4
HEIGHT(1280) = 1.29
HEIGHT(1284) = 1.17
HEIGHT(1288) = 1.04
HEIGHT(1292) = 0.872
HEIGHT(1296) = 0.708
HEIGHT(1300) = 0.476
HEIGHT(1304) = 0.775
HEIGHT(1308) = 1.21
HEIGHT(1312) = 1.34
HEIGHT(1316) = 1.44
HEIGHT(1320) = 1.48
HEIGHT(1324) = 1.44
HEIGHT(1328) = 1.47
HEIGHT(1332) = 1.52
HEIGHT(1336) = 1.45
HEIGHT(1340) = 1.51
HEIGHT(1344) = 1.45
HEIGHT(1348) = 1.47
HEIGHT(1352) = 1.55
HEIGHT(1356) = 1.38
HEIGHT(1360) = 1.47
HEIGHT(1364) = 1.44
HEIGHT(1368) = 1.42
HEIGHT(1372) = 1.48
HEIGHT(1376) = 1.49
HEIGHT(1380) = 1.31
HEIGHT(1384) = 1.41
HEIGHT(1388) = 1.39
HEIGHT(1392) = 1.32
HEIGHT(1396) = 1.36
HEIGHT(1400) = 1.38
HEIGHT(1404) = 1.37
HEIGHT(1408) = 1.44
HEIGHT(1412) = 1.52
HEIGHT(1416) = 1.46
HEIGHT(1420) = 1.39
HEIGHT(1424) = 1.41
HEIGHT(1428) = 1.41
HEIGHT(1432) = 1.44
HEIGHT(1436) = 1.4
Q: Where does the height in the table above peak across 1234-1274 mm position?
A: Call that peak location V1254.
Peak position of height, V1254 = 1260 mm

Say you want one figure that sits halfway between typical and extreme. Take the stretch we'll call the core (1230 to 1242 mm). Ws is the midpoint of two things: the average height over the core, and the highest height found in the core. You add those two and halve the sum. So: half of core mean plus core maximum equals 1.21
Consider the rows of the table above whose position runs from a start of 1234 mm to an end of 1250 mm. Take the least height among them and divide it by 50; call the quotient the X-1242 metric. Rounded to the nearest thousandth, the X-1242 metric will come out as 0.019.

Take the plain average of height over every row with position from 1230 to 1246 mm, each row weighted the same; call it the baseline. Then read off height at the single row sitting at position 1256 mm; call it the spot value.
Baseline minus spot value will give -0.34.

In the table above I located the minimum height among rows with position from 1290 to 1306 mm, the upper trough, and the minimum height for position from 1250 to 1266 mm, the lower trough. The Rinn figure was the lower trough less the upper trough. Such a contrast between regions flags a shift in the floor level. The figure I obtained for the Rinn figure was 0.98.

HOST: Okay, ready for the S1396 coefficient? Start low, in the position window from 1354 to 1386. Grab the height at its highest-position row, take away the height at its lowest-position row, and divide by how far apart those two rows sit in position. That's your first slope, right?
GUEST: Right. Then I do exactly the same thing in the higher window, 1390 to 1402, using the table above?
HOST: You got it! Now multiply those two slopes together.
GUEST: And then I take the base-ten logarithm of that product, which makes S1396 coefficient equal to -5.1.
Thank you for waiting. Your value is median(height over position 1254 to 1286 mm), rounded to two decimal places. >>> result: 1.43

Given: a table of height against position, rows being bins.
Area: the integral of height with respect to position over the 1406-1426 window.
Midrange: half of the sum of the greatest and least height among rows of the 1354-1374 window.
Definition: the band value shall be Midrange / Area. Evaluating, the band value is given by 0.050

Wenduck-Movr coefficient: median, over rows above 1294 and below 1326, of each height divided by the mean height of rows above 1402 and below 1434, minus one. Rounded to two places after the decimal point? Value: -0.11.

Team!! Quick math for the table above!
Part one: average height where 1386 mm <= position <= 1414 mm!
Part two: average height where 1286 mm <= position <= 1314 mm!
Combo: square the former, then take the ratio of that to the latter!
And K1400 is 2.13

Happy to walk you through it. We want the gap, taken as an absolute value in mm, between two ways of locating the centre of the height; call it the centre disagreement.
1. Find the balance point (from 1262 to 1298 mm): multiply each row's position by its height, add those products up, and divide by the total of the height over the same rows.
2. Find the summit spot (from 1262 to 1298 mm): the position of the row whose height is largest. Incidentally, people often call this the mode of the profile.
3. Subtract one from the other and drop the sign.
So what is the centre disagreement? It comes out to 5.9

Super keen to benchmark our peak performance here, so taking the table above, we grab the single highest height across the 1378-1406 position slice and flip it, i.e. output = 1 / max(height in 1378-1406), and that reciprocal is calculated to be 0.709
